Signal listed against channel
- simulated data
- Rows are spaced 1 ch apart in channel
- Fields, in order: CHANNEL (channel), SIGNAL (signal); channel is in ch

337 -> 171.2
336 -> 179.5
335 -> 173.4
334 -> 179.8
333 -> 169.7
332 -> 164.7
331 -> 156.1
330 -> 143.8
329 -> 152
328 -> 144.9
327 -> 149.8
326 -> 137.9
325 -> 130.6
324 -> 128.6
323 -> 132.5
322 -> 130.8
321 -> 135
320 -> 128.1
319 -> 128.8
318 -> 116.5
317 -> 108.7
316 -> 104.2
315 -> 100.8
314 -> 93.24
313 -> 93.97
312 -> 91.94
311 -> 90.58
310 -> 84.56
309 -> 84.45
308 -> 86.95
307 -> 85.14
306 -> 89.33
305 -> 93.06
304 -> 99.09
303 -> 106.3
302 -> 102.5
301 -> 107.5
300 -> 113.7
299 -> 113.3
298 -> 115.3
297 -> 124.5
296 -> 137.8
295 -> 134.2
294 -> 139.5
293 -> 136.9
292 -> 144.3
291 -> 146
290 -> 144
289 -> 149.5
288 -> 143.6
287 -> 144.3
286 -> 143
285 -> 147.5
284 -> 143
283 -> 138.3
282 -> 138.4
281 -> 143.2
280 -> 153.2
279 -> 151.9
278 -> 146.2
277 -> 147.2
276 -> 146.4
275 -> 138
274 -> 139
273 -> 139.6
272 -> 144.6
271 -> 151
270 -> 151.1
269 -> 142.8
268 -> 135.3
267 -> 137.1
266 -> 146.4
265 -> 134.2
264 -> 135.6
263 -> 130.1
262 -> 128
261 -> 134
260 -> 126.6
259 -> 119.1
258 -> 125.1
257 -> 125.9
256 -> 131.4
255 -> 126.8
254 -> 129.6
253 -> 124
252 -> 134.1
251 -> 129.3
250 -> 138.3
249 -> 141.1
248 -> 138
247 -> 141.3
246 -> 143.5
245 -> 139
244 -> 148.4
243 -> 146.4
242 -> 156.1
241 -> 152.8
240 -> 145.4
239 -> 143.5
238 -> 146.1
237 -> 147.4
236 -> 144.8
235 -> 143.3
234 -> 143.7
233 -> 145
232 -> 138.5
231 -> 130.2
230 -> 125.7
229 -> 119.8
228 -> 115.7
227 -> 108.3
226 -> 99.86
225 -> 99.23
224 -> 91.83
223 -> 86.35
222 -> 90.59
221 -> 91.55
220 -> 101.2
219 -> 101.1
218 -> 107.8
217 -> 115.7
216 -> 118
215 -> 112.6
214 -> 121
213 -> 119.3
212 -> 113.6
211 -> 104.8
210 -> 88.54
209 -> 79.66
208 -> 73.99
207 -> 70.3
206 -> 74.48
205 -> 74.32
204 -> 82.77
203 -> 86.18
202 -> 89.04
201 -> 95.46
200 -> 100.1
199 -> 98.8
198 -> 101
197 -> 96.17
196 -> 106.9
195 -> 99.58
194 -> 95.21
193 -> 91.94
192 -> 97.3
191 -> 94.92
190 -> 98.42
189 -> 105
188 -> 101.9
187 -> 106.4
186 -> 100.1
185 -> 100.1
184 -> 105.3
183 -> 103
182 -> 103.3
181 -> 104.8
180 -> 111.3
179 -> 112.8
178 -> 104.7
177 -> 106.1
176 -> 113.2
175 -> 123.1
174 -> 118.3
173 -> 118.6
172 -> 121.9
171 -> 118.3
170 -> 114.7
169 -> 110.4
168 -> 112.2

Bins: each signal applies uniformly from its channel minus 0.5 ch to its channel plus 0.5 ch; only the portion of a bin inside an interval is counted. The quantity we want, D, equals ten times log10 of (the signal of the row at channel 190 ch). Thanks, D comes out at 19.9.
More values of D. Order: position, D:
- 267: 21.4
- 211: 20.2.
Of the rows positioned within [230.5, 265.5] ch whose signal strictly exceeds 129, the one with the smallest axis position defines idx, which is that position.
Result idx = 231 ch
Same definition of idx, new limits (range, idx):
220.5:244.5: 231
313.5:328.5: 321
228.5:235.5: 231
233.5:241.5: 234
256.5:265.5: 261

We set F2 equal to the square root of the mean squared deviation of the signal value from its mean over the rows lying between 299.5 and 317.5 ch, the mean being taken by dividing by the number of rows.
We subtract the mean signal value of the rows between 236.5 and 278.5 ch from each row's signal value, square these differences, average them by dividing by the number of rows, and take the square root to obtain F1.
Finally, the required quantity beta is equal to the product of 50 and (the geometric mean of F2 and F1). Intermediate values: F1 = 8.8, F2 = 8.9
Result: 442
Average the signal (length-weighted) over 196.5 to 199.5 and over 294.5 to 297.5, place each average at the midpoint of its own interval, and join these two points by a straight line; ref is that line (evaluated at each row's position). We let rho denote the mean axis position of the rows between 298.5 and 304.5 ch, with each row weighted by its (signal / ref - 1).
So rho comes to 301.8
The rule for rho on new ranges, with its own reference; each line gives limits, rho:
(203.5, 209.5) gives 206.6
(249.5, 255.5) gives 252.0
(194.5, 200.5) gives 196.3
